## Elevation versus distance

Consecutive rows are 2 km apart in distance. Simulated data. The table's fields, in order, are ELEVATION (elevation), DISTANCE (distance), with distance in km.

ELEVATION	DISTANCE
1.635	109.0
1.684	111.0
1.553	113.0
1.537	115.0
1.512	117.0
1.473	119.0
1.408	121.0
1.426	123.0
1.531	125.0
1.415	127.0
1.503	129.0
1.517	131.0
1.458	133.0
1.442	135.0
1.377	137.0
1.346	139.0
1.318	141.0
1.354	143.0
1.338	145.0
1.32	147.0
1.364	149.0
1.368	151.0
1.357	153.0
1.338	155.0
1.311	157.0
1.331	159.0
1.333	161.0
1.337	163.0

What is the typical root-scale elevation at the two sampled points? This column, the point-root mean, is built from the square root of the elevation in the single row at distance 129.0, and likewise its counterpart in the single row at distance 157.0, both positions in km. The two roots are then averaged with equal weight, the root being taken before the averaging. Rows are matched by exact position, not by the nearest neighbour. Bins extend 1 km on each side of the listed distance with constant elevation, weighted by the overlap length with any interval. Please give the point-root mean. 1.19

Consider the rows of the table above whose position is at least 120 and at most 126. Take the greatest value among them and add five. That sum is 6.53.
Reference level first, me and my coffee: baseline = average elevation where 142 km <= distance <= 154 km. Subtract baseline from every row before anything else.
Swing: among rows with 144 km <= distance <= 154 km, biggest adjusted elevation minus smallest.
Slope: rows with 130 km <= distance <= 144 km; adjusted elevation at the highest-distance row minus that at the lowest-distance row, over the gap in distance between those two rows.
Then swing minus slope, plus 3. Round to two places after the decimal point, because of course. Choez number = 3.06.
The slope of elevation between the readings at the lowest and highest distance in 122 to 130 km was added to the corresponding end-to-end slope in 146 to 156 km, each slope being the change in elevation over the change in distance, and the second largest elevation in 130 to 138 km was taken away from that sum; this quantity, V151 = -1.44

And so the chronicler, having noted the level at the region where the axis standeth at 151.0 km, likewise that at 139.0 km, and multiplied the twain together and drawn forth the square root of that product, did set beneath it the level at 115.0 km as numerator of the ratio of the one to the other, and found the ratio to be 1.13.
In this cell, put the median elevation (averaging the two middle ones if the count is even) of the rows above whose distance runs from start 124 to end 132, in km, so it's 1.51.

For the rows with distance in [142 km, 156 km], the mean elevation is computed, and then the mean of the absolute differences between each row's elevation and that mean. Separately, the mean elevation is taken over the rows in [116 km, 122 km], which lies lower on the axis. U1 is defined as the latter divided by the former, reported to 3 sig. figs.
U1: 104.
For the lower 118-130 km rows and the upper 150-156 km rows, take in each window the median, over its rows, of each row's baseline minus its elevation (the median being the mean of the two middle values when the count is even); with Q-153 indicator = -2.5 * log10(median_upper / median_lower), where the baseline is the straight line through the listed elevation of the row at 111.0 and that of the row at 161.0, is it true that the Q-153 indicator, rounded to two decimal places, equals 1.61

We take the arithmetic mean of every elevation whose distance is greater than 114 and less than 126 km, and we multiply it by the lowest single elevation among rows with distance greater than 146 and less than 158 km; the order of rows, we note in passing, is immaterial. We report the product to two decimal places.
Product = 1.94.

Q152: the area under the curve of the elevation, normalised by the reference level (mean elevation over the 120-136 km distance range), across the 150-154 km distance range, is 3.7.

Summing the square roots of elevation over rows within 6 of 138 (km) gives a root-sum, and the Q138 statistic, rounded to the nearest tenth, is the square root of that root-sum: 2.7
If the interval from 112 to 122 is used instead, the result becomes 2.5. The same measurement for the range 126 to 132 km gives 1.9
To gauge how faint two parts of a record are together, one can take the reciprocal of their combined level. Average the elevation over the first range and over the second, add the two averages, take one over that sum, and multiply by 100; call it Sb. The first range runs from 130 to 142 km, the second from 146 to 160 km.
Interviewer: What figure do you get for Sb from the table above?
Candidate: 36.35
